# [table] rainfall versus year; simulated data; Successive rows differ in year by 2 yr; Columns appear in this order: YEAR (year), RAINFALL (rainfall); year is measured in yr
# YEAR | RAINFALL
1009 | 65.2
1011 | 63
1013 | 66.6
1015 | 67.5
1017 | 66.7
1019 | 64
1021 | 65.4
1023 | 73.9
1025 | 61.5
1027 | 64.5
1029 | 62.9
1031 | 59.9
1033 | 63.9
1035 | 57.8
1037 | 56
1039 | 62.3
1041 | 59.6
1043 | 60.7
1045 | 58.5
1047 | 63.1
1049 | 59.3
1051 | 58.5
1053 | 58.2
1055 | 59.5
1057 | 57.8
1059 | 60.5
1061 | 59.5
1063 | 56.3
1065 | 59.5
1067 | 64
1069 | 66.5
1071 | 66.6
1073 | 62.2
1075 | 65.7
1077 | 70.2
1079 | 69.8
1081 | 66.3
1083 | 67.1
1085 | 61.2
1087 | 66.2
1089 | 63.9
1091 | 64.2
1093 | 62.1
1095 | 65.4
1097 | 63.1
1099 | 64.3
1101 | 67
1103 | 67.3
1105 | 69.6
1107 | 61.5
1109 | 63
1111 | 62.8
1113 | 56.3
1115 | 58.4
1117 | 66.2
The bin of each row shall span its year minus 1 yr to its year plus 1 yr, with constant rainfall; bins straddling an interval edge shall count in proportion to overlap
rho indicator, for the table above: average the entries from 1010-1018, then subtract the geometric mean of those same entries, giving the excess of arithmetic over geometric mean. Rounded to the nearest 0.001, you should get 0.023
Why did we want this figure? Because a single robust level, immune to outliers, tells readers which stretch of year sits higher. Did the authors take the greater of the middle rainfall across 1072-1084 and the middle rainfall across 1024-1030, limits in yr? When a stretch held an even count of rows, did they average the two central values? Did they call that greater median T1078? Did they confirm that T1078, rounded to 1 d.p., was 66.7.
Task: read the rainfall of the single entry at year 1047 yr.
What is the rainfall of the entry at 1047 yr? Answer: 63.1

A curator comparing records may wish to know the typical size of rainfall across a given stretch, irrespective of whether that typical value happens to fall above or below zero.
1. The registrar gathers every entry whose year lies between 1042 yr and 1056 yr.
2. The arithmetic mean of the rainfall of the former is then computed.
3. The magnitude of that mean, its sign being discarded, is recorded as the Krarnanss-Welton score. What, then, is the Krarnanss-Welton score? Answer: 59.7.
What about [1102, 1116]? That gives 62.7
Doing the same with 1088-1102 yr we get 64.3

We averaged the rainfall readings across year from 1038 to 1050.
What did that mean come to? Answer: 61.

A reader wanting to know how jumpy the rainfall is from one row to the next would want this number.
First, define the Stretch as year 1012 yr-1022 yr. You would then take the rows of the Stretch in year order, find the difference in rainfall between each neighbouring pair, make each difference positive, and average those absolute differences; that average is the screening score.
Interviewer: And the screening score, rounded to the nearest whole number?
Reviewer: 1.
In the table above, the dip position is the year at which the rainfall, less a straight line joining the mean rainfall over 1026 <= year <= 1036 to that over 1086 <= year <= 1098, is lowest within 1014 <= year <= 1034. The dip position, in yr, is 1031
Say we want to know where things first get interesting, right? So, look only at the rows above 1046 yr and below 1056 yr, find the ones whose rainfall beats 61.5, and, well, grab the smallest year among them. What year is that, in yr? 1047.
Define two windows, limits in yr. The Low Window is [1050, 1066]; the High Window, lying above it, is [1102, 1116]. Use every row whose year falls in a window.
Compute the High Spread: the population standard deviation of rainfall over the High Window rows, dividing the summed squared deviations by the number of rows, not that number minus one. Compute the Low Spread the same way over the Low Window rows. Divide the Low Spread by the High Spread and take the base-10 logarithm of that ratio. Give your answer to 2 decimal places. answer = -0.55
